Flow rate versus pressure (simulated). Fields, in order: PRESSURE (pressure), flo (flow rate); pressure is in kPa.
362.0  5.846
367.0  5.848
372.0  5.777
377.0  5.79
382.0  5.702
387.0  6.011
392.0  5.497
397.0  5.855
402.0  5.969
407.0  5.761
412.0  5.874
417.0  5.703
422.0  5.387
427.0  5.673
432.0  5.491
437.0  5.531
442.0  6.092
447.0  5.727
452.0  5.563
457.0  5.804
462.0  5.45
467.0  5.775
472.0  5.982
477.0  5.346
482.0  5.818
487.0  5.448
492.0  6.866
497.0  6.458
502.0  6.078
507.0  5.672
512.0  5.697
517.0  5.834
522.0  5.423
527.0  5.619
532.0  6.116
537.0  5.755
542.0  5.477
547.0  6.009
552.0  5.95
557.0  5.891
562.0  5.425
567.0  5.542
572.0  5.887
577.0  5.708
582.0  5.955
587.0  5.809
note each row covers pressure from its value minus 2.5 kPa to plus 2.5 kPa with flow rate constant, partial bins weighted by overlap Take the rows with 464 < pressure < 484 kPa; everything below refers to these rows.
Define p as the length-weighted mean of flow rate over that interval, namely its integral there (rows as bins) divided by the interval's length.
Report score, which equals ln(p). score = 1.74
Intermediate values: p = 5.72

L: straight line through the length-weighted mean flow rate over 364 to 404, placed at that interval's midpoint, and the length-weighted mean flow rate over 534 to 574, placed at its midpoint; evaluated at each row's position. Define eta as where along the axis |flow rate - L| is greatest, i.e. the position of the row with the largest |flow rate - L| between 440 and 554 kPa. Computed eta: 492.0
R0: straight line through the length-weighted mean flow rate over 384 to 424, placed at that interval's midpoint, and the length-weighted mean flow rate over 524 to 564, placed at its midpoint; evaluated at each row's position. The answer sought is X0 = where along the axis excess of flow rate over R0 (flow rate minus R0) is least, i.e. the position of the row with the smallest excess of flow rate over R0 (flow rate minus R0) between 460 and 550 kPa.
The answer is 477.0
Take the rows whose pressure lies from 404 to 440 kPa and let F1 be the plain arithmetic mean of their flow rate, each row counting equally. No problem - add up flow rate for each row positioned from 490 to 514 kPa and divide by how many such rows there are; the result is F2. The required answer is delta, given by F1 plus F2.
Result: 11.8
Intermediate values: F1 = 5.63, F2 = 6.15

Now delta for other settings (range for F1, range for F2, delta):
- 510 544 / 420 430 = 11.2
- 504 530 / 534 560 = 11.5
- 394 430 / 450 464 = 11.4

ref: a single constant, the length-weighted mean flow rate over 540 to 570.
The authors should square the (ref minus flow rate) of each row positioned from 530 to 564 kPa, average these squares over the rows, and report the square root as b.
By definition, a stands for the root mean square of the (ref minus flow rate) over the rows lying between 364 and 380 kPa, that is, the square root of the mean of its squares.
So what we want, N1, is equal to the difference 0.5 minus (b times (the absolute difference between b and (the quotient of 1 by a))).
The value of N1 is -2.4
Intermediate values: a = 0.09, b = 0.258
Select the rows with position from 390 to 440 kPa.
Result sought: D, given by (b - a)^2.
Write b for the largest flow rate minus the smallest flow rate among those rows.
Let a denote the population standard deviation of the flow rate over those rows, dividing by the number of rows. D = 0.16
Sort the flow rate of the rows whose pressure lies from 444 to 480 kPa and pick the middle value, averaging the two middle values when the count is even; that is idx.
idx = 5.73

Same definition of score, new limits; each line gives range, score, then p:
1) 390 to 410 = 1.75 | 5.78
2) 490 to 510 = 1.83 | 6.24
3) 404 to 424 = 1.74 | 5.70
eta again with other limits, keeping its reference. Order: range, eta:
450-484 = 477.0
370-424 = 422.0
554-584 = 562.0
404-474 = 422.0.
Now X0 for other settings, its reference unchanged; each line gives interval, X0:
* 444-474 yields 462.0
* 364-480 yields 477.0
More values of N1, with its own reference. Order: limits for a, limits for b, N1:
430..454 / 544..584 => -0.4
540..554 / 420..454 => -0.3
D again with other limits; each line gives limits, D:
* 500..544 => 0.22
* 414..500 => 1.28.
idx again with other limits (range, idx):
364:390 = 5.79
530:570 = 5.82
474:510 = 5.82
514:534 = 5.73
